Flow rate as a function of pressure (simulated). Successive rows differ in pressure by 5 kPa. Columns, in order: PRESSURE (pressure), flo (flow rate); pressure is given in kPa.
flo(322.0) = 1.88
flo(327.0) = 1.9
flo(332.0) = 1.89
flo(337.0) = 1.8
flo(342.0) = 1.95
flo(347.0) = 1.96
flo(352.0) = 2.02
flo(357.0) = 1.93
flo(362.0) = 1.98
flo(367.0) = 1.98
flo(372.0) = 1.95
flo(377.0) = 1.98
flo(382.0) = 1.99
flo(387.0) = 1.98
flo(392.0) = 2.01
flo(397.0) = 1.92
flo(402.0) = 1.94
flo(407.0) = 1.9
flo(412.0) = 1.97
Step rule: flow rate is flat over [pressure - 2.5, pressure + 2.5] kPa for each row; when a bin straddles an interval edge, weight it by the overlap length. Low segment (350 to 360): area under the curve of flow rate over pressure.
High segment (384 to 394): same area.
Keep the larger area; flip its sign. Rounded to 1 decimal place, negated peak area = -19.9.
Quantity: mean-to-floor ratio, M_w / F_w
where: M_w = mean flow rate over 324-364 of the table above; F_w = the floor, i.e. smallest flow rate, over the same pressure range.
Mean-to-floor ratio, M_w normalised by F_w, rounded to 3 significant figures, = 1.07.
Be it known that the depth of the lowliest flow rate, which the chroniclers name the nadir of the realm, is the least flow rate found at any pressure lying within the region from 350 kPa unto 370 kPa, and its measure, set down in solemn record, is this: 1.93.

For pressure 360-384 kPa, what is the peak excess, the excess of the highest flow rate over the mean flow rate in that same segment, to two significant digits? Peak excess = 0.014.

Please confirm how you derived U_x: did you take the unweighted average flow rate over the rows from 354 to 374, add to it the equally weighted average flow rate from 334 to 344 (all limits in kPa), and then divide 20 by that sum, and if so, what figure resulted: 5.22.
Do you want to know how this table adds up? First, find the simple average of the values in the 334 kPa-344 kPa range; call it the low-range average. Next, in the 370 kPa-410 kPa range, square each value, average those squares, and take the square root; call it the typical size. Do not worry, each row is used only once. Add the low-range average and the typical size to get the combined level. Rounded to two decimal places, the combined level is 3.83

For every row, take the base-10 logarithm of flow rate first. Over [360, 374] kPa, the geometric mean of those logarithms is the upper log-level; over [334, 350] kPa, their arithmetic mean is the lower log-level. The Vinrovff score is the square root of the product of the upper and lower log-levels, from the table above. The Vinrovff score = 0.287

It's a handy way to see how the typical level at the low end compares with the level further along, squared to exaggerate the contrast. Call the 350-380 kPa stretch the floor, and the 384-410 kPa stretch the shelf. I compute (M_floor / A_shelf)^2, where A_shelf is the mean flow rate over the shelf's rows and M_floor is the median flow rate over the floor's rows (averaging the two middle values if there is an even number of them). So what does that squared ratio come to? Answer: 1.03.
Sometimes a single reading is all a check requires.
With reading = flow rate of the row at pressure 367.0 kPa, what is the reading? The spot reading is 1.98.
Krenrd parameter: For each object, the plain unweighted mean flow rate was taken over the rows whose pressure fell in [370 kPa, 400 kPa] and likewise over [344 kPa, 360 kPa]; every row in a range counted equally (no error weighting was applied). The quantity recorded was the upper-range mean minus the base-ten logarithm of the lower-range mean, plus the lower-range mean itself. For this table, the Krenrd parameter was 3.65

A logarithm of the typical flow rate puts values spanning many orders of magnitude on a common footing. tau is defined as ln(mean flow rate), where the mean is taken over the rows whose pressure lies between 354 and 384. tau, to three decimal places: 0.677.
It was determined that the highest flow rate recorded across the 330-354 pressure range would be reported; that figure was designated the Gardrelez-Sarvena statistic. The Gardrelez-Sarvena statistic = 2.02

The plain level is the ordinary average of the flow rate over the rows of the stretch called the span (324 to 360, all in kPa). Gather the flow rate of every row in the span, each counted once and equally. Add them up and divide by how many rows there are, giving 1.92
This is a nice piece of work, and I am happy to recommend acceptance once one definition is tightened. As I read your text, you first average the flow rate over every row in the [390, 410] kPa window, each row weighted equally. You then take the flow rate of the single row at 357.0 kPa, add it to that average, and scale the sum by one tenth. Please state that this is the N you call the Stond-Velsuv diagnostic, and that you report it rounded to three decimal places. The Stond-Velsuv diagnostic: 0.387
